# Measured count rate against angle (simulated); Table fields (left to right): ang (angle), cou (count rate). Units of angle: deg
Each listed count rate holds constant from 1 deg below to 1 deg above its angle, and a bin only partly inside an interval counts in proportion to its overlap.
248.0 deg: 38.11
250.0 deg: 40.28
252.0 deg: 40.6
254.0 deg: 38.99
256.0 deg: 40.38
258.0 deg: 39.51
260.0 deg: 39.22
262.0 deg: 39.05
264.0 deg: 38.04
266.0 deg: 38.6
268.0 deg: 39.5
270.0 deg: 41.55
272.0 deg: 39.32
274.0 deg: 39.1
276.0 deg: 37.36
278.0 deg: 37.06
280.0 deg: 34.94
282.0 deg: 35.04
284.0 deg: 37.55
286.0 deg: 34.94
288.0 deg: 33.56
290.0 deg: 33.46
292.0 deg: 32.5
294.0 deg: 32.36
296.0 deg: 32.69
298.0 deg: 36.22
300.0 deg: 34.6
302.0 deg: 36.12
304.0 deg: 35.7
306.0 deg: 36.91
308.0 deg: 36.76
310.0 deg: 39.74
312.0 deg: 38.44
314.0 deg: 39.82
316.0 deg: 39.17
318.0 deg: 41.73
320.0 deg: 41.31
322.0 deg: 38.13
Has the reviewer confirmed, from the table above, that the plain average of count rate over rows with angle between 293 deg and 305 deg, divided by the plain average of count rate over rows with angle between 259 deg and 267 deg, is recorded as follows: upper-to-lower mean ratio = 0.89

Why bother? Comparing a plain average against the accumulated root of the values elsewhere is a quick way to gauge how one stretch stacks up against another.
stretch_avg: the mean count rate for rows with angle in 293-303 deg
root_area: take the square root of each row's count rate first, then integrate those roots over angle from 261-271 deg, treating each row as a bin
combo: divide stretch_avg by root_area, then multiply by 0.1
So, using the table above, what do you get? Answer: 0.055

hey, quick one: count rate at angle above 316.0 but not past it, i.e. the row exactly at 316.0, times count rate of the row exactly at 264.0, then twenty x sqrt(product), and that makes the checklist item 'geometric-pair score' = 772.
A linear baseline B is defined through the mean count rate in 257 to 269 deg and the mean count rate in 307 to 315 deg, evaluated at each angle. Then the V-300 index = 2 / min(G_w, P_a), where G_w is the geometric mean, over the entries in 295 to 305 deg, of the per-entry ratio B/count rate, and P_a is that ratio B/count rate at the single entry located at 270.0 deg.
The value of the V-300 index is 2.13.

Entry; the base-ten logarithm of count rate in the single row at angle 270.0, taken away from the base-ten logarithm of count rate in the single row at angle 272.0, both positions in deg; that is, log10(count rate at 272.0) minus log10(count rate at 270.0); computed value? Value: -0.024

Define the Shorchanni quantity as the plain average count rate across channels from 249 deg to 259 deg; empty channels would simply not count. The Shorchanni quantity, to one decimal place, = 40.0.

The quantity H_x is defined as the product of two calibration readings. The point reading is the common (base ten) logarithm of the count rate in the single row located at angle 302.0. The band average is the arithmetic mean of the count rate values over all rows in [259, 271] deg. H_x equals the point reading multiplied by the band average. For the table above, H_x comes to 61.3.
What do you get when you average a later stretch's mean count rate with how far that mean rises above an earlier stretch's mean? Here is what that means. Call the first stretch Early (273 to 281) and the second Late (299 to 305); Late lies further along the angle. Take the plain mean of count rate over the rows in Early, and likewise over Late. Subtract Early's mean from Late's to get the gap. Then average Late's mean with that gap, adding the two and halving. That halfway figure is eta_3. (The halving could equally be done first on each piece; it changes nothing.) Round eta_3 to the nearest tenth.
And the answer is 16.9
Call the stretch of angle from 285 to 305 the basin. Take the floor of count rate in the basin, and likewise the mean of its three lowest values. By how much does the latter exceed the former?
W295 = 0.16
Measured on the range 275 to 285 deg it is 0.74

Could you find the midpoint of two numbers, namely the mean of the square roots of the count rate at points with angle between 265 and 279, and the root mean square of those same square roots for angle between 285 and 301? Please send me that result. 6.03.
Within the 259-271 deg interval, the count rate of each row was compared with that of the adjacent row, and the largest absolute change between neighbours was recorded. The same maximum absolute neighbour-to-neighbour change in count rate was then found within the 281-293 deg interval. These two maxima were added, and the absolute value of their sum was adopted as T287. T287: 4.7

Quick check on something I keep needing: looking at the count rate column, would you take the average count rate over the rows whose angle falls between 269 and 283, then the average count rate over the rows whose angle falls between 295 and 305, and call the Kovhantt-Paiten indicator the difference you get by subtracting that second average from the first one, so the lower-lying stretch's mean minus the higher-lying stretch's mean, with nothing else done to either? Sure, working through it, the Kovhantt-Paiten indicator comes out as 3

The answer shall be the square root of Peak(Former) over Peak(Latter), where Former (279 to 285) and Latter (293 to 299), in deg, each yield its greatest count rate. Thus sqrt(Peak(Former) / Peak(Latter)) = 1.02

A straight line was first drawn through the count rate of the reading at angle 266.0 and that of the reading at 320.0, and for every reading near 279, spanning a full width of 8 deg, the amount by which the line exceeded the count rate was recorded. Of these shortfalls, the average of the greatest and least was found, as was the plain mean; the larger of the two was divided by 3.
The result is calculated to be 1.05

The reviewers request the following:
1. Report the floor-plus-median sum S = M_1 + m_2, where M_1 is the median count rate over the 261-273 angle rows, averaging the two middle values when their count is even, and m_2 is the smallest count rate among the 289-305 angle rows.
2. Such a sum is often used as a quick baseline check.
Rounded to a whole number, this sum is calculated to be 72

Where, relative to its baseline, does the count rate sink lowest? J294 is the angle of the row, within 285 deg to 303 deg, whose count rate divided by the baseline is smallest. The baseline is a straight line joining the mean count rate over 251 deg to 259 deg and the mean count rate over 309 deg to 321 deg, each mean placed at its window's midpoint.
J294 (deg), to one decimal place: 294.0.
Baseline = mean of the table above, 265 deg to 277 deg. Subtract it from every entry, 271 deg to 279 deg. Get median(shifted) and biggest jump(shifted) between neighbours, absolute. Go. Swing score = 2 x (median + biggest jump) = 1.5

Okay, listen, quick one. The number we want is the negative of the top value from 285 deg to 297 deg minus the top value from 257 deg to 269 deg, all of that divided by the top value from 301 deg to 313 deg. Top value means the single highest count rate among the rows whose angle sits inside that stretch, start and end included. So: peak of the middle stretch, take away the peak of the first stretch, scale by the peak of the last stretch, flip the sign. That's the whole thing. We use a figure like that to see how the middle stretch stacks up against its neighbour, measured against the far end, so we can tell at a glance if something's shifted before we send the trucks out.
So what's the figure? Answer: 0.11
